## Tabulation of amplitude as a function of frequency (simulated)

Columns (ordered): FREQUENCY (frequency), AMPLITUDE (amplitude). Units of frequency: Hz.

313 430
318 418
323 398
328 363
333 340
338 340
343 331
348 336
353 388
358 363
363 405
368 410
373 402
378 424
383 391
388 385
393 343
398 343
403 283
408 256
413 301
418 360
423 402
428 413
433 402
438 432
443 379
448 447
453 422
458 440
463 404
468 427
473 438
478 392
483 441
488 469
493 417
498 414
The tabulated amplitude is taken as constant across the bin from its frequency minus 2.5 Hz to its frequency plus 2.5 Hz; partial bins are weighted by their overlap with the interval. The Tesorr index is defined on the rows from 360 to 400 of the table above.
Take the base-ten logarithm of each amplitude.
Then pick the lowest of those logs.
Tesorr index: 2.54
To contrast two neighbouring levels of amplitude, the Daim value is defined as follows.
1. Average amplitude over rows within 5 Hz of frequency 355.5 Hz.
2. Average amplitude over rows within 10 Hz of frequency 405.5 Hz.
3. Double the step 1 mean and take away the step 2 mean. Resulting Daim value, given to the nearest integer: 455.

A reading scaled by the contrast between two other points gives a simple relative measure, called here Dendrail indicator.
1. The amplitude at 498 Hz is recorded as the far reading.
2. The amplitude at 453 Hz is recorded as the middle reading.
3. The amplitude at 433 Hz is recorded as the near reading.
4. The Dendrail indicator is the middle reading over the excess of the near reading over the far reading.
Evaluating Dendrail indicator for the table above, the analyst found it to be -35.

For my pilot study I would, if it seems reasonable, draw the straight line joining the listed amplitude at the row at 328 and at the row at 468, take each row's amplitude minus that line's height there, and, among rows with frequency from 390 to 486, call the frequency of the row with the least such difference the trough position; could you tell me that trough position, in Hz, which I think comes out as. 408 Hz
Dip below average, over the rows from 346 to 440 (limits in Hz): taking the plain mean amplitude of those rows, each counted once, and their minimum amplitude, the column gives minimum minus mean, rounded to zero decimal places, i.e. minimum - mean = -114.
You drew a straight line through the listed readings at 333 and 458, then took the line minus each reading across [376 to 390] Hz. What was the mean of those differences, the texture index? -20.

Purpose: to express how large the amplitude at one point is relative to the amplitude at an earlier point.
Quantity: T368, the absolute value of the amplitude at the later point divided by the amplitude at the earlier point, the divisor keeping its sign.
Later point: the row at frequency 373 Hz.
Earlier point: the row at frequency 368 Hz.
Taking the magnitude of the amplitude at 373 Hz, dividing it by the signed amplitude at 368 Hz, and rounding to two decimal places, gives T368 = 0.98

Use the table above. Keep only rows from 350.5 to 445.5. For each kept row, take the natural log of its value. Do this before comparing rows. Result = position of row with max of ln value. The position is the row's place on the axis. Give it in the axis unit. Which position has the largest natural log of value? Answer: 438 Hz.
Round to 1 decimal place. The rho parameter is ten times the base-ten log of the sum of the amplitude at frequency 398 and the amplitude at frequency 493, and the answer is 28.8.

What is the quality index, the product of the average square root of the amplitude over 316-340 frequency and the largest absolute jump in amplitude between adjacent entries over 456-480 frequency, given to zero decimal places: 886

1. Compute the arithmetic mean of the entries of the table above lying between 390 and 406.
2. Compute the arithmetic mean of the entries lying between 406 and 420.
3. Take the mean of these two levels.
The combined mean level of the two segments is 314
